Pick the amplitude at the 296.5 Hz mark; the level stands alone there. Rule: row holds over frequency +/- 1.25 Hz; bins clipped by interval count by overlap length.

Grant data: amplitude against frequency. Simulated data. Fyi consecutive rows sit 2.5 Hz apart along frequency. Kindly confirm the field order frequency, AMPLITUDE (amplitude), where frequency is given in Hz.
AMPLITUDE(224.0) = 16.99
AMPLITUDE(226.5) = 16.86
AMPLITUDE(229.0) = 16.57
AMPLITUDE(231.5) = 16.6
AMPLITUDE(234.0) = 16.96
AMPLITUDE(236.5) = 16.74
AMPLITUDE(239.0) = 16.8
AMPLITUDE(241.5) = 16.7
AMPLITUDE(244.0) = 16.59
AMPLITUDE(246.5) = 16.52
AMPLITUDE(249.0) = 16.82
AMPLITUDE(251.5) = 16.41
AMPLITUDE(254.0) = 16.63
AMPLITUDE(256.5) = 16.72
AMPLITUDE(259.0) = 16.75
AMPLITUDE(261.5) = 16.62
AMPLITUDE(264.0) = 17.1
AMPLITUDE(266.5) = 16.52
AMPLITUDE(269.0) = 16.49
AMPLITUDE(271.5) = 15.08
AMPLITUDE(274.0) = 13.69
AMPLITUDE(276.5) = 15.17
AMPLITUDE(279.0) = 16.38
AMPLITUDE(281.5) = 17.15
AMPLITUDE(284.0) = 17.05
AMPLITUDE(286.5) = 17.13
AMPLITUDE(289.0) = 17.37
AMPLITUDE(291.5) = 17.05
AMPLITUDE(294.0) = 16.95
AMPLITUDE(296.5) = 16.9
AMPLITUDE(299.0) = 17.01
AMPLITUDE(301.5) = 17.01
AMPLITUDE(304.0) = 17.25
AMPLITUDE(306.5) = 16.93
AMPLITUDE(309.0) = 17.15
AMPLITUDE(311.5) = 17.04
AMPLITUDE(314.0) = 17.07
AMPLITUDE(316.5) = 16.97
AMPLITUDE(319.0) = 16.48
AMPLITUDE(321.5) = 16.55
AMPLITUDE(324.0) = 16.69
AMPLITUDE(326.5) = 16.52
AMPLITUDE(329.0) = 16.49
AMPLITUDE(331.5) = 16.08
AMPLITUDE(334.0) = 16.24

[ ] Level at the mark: 16.9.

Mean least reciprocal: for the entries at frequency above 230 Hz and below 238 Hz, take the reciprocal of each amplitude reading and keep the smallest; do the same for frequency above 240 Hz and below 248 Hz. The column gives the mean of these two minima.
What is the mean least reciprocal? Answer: 0.0594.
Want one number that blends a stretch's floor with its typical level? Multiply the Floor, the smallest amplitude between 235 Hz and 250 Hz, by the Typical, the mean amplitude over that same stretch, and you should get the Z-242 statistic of 276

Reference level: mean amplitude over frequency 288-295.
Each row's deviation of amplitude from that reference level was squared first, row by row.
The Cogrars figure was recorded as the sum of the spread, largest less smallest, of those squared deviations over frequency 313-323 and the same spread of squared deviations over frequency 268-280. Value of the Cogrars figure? 11.8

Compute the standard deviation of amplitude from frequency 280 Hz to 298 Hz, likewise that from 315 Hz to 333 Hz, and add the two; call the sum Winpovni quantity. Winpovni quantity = 0.4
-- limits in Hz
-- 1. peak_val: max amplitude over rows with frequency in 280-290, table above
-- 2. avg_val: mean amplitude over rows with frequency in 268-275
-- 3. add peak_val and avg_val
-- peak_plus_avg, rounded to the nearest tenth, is 32.5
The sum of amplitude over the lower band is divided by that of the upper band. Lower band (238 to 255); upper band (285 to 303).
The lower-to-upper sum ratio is 0.975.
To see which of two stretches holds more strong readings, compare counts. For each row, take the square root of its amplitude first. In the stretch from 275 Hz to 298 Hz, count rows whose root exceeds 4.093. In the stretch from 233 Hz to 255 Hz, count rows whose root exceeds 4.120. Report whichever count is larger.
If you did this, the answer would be 7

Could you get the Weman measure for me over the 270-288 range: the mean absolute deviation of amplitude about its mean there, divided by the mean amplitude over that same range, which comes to 0.070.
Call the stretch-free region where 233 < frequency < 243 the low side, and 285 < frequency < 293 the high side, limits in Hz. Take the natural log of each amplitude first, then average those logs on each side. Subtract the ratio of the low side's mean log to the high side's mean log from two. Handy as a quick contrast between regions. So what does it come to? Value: 1.01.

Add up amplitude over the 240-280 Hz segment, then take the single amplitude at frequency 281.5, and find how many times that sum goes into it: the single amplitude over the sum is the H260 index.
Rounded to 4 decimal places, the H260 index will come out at 0.0659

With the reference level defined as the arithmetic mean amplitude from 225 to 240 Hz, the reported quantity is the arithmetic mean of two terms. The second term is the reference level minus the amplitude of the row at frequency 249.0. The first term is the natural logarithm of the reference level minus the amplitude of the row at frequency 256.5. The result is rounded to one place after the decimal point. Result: -1.7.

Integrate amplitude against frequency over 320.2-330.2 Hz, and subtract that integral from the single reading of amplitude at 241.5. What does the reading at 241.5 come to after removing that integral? -149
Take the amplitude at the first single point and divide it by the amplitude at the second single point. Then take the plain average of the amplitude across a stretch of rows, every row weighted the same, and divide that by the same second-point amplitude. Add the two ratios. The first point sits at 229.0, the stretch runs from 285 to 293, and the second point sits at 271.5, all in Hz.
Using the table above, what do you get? 2.238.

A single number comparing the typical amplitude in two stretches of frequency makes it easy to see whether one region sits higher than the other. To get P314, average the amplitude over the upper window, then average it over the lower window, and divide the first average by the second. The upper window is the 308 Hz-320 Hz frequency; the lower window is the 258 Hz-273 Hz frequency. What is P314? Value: 1.03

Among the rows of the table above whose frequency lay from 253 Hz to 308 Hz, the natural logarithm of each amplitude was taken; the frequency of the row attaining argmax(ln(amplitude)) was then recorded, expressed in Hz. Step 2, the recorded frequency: 289.0 Hz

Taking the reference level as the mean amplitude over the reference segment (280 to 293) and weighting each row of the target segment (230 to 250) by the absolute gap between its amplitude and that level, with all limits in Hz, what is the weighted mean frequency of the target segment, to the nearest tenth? 240.7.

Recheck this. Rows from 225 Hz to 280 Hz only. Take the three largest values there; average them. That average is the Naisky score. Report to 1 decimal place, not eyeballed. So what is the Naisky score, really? 17.0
